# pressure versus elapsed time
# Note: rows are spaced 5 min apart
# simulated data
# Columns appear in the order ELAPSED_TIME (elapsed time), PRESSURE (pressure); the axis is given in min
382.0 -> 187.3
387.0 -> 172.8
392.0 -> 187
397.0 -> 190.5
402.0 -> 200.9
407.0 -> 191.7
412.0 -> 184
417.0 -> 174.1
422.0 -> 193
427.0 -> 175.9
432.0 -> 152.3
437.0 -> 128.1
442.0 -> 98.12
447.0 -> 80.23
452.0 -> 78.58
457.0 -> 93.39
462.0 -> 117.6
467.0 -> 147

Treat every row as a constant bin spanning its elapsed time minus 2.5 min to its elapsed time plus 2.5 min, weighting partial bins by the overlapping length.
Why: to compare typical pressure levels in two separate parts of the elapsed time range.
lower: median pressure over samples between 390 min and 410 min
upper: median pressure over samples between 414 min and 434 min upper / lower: 0.92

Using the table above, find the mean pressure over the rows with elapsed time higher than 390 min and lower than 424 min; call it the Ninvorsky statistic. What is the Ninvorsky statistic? 189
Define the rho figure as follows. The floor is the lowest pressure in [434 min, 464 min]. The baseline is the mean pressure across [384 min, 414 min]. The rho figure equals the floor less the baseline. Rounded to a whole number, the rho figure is -109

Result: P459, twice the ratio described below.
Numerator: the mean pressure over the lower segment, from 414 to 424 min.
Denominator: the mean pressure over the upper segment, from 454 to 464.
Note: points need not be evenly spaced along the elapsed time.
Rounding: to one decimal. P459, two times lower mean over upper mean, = 3.5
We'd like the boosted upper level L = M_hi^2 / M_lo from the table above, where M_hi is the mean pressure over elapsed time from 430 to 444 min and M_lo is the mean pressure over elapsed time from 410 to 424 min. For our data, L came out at 87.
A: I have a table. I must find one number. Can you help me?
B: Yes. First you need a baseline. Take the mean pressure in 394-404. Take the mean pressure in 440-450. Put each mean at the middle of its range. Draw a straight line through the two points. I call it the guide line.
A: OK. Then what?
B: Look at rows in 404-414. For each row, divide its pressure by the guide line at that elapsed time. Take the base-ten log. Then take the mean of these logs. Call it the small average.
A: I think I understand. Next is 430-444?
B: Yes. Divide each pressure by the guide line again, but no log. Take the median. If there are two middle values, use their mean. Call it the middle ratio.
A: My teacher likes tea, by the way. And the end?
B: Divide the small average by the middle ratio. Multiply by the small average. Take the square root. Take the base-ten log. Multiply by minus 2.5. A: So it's 3.6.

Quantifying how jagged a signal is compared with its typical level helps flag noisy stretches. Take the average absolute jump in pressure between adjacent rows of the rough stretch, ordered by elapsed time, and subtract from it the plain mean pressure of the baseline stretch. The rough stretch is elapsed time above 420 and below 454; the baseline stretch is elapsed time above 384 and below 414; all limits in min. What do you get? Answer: -169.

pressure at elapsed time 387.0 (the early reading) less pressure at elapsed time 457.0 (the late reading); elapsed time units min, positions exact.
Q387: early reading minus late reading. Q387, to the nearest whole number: 79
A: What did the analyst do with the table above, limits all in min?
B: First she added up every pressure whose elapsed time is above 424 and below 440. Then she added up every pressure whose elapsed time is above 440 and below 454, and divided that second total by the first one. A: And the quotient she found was 0.56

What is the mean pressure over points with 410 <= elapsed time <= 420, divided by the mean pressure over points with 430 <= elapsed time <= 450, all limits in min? 1.6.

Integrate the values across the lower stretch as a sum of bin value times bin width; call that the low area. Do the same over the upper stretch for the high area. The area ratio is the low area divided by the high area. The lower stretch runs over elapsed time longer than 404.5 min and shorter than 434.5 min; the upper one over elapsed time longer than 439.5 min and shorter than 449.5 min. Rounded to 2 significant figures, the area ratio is 6.0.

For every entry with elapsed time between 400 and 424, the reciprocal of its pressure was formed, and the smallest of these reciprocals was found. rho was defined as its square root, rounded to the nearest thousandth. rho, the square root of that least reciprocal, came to 0.071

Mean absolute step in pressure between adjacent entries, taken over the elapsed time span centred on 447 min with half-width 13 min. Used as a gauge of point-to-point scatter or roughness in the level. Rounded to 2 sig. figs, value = 16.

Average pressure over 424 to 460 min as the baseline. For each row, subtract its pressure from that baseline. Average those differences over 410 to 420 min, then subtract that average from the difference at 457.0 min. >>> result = 86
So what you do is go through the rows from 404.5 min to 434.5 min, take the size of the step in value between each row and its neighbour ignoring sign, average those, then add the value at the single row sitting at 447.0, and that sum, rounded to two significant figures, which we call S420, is 96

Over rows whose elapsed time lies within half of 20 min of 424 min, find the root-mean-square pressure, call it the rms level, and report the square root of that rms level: 13.2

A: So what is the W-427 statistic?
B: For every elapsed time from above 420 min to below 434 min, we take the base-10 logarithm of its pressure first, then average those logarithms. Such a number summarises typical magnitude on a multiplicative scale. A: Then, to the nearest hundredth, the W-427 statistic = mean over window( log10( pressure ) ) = 2.24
